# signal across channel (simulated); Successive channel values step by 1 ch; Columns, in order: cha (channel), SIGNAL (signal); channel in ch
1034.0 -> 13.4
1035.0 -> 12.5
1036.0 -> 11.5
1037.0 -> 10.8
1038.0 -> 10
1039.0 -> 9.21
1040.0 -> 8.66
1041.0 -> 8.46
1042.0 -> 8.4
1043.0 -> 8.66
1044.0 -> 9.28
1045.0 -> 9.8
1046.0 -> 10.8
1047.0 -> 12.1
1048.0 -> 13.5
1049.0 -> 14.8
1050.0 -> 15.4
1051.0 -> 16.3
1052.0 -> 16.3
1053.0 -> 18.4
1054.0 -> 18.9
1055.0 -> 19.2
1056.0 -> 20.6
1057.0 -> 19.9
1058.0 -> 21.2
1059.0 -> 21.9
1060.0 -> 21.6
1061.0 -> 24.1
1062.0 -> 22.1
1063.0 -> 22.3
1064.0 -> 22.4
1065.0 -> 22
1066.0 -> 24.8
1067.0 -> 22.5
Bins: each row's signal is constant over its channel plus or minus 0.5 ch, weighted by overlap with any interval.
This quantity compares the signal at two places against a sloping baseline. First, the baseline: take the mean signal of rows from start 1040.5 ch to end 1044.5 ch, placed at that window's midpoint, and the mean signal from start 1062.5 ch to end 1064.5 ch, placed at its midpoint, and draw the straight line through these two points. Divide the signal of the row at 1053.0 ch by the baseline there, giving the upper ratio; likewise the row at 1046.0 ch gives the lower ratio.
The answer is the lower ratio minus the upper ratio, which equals -0.20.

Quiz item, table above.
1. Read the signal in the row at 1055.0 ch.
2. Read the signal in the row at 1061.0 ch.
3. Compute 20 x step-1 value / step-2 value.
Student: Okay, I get 16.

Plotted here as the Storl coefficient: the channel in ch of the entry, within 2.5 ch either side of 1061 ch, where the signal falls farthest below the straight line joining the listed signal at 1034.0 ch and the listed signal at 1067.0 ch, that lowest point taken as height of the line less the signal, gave 1063.0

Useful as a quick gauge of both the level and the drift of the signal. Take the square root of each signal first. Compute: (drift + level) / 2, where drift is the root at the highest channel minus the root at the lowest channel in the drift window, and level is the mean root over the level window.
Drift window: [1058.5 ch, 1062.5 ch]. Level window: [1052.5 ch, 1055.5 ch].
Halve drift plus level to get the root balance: 2.18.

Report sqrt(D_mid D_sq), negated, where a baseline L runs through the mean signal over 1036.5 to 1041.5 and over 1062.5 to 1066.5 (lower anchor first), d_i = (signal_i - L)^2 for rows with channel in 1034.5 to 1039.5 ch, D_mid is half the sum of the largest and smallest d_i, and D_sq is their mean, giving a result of -11.3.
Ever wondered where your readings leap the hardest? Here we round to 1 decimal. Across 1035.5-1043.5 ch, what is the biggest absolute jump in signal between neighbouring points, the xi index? 0.8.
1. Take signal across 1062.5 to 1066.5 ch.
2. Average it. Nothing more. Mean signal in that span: 23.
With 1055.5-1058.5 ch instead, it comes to 21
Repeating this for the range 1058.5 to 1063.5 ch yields 22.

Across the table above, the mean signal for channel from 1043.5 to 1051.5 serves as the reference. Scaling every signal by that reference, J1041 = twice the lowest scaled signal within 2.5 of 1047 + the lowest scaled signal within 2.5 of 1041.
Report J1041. 2.2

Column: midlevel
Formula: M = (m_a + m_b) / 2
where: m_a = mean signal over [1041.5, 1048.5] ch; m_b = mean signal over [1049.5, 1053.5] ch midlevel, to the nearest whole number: 13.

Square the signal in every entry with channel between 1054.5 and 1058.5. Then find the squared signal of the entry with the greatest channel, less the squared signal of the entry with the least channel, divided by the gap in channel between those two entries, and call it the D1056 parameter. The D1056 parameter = 27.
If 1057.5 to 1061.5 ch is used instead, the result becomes 44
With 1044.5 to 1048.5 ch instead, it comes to 29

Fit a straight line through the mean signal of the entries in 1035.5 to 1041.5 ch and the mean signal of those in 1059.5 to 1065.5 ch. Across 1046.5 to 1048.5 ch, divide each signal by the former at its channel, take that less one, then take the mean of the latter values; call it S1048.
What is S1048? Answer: -0.12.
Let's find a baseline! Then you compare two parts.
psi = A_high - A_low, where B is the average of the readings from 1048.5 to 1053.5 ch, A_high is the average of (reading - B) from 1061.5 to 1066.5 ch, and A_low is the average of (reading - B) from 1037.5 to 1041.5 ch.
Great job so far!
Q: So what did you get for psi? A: 14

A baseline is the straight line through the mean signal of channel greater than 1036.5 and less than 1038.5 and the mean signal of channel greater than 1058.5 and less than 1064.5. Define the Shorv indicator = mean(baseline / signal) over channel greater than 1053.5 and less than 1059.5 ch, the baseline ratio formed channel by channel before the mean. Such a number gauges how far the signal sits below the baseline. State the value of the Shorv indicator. 0.98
